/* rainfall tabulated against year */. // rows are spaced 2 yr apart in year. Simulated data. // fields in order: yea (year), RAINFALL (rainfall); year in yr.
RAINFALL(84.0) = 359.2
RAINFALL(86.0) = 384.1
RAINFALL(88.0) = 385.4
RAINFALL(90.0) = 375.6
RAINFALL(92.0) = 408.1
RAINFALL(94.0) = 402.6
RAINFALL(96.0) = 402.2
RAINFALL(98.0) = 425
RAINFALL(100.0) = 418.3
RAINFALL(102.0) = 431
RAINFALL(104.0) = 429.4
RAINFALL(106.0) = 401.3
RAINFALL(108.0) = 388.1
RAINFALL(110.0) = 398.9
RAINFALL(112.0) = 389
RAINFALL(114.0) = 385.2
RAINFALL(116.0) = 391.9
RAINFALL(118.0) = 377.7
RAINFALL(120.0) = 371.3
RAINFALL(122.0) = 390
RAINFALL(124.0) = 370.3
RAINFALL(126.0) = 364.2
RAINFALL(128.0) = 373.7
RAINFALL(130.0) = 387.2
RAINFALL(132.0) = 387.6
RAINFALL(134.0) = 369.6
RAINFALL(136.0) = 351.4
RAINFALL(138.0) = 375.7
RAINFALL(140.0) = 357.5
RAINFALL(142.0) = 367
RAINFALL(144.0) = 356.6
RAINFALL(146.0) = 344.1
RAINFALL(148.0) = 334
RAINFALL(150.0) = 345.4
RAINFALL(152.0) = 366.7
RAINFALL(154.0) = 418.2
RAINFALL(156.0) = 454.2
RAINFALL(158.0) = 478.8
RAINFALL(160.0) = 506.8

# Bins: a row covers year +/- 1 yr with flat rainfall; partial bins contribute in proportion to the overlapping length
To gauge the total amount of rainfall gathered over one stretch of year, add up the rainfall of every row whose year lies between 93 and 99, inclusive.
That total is 1230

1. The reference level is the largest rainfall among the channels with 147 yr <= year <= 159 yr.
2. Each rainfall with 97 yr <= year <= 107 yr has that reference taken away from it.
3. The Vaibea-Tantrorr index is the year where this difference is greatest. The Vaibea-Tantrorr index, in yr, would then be 102.0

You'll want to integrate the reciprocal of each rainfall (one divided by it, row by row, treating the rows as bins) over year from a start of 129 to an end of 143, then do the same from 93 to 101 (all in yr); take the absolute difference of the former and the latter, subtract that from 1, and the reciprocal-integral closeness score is 0.982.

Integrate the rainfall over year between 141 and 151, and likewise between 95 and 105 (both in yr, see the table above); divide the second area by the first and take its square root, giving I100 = 1.1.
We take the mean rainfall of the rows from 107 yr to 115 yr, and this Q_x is 390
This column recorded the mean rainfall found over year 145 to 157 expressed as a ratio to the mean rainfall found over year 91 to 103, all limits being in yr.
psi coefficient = 0.91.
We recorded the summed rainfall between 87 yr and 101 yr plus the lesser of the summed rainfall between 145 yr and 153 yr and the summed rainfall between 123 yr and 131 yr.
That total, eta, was 4207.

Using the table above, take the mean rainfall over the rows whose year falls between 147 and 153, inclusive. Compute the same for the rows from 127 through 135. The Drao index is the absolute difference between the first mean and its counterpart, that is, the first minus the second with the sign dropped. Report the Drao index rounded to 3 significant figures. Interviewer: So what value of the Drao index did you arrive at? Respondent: 30.8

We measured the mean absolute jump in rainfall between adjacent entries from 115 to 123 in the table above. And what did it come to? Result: 13.1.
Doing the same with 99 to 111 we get 13.3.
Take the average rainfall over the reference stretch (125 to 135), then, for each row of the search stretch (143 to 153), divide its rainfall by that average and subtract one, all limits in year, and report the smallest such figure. -0.11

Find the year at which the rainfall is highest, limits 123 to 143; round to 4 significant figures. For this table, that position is 132.0 yr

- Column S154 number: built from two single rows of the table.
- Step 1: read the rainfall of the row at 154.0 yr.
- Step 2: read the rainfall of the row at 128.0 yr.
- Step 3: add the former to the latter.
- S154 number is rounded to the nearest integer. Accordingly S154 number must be 792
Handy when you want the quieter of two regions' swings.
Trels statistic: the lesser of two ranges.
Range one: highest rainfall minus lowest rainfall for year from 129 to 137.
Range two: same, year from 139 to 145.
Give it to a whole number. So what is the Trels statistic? 10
